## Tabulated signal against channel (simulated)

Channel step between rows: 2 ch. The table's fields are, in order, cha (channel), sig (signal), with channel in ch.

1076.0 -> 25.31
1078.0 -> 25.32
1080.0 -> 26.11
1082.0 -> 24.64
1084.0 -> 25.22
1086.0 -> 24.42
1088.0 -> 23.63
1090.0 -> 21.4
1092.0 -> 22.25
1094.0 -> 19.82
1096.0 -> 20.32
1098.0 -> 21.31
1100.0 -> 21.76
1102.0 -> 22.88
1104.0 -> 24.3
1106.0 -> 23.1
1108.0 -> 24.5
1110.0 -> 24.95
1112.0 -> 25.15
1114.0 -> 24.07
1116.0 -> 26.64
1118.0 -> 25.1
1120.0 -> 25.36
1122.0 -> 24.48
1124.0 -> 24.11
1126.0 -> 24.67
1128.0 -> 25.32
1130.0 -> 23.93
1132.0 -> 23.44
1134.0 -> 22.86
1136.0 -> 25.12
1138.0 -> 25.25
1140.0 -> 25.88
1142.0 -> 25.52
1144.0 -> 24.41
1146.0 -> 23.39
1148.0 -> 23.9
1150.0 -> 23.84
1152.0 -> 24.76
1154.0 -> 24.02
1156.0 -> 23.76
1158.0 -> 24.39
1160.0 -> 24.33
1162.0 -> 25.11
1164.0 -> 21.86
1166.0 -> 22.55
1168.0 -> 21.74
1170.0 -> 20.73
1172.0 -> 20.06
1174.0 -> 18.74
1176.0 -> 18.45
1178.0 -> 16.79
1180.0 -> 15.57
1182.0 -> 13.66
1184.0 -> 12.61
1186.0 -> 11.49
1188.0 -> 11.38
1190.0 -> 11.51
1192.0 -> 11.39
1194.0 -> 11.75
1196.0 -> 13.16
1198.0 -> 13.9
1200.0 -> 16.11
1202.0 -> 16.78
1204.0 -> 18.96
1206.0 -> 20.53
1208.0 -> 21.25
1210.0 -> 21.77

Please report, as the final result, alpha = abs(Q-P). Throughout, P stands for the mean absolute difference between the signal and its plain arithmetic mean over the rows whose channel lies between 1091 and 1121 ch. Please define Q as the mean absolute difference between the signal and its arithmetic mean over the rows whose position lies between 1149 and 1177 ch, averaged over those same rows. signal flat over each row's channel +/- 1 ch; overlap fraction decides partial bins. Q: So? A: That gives 0.2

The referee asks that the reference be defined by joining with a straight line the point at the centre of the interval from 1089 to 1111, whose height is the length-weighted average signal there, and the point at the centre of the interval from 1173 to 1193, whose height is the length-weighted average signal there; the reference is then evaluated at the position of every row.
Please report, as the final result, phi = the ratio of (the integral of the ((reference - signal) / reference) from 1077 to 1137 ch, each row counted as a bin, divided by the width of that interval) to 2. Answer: -0.05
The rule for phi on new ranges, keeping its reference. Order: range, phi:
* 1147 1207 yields -0.12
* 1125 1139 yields -0.13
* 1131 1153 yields -0.17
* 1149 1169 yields -0.21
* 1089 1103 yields 0.03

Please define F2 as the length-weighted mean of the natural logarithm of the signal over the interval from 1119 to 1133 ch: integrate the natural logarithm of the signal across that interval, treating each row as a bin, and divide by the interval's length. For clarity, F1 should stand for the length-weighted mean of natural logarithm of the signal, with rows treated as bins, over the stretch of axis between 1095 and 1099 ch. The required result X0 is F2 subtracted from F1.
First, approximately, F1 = 3.04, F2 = 3.20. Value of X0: -0.2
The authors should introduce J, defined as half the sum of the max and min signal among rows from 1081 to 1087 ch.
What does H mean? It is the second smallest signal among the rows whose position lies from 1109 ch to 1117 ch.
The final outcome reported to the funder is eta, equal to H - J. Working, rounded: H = 24.95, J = 24.8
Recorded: 0.1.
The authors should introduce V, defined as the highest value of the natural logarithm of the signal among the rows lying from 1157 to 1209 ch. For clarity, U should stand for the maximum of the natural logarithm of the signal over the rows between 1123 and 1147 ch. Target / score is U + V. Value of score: 6.48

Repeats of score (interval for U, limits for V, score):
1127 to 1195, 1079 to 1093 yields 6.52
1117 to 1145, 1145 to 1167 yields 6.48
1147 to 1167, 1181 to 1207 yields 6.25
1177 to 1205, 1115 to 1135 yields 6.22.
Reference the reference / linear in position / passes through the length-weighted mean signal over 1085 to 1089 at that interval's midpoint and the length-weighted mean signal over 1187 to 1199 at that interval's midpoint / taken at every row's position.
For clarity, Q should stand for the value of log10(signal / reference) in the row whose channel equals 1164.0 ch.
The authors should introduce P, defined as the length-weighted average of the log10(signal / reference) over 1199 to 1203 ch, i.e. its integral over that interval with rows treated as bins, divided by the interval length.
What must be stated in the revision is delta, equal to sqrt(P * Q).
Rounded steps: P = 0.16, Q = 0.15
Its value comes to 0.16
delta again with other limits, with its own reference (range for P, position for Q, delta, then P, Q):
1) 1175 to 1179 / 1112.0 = 0.09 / 0.10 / 0.07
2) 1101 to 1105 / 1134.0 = 0.05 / 0.03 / 0.09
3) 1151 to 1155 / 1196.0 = 0.09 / 0.17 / 0.05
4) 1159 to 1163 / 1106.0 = 0.07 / 0.20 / 0.02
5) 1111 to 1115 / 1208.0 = 0.14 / 0.07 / 0.31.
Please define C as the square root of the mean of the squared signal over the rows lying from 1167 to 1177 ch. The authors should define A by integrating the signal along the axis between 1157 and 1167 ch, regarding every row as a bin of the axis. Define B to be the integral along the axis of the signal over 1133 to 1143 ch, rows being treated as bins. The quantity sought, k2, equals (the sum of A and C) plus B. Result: 506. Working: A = 236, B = 249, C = 20.0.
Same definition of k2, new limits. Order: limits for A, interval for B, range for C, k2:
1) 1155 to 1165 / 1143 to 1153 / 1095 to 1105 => 502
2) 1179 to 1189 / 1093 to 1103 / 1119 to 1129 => 366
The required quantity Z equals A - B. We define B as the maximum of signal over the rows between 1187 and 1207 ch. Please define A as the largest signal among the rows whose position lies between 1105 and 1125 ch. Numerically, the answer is 6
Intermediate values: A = 26.64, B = 20.53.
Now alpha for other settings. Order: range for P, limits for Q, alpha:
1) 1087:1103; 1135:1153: 0.3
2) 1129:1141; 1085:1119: 0.6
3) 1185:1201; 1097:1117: 0.1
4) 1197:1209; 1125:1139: 1.5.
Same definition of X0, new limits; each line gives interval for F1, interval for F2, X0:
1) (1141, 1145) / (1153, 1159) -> 0.0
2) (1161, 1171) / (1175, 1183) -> 0.3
